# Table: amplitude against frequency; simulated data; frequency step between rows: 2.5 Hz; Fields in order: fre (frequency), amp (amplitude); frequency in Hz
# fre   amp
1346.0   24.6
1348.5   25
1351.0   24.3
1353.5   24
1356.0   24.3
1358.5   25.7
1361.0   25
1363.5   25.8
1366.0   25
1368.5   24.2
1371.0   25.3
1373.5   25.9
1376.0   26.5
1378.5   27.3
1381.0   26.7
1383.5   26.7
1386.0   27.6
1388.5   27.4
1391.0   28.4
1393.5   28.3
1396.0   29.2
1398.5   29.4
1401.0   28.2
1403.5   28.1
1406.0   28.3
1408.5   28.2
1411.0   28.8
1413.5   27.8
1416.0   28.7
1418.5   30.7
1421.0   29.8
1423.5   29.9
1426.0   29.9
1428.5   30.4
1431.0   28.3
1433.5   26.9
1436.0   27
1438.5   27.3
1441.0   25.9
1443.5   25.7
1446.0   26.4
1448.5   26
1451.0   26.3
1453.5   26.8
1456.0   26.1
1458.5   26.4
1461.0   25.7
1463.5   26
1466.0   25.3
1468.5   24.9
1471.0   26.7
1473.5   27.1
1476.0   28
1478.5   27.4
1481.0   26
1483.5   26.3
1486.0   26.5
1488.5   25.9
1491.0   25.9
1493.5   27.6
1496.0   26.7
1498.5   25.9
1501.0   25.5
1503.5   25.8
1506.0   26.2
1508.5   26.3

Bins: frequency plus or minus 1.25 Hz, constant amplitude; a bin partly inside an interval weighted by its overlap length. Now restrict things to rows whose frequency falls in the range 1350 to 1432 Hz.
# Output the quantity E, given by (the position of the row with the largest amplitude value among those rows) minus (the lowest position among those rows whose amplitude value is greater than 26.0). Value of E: 42.5 Hz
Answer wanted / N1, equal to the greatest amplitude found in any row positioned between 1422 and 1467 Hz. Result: 30.4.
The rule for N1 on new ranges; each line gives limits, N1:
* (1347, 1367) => 25.8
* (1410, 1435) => 30.7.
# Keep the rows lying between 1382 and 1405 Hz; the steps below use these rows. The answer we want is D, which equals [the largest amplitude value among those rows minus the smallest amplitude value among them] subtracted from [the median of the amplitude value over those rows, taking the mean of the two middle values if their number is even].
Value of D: 25.5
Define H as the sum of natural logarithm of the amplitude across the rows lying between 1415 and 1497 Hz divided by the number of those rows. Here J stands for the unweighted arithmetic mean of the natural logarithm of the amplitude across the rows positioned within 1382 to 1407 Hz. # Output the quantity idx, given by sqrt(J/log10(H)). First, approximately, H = 3.30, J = 3.34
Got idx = 2.54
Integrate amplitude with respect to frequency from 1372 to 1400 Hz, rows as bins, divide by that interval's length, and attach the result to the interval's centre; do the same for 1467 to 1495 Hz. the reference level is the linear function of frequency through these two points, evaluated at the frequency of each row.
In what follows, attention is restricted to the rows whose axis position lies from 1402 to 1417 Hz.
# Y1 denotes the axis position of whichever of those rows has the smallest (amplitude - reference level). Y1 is 1413.5 Hz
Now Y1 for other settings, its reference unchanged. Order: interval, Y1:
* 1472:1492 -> 1488.5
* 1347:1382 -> 1353.5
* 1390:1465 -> 1443.5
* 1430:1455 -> 1443.5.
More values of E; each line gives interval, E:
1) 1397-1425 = 20.0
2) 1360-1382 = 2.5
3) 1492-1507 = 0.0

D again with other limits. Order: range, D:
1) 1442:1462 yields 25.1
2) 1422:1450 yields 22.3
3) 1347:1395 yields 21.4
